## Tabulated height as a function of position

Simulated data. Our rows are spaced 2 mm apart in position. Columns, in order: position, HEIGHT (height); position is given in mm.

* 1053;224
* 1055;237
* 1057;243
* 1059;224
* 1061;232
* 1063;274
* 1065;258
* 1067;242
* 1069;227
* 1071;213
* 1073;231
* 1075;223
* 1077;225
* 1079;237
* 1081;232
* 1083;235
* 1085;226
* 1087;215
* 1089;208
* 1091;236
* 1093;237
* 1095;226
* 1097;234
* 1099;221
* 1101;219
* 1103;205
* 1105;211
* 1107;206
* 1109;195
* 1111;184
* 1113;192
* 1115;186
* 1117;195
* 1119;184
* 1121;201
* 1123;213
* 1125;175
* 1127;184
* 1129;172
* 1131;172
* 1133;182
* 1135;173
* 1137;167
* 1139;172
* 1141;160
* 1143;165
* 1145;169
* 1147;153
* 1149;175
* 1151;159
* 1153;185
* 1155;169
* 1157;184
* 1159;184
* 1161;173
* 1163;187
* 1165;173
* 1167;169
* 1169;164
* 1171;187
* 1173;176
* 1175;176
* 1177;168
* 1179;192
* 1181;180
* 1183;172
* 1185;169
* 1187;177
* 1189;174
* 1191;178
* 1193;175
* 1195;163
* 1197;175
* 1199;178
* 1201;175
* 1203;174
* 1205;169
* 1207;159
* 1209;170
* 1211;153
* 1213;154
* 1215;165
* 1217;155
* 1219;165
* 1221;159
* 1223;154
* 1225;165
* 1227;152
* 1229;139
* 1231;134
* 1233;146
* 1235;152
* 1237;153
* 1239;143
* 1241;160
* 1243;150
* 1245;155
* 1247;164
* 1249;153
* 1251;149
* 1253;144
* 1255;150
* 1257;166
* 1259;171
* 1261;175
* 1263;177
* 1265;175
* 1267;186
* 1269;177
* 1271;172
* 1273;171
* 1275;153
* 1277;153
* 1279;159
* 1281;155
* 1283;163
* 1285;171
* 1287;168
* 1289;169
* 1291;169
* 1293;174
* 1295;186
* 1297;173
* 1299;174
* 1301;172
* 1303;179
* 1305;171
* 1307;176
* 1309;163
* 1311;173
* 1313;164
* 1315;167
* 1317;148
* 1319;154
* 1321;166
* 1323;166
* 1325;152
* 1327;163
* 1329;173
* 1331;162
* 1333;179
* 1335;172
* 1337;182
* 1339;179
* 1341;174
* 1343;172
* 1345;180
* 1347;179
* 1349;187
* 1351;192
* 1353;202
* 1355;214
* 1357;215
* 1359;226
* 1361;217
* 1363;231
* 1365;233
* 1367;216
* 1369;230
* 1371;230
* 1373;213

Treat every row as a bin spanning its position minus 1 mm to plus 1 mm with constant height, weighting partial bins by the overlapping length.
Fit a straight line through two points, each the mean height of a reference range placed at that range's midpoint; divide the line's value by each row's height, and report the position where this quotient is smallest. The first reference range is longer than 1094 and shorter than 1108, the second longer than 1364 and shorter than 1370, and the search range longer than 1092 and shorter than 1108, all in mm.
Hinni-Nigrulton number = 1093 mm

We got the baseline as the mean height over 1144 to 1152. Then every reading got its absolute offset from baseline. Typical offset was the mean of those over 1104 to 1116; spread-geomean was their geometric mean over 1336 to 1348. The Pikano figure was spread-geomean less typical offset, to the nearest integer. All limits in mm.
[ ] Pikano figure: -19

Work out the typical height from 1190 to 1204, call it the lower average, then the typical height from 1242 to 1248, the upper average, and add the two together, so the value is 330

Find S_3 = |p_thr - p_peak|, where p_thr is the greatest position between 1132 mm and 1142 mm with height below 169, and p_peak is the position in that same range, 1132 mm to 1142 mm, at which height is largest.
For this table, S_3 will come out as 8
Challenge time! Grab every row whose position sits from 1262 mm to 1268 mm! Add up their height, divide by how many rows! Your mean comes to 179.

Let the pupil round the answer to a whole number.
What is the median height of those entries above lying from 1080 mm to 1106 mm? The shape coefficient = 226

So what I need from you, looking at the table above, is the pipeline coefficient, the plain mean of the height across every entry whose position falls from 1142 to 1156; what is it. 168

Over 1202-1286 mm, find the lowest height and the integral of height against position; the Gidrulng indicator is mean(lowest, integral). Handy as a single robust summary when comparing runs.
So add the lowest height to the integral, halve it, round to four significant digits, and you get 6777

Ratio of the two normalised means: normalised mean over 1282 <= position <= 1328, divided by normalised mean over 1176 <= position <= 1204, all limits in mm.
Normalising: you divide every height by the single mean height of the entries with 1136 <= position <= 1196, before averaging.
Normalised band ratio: 0.959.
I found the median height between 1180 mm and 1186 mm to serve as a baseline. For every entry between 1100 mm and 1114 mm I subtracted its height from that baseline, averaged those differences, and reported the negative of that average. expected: 30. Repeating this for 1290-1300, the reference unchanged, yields 3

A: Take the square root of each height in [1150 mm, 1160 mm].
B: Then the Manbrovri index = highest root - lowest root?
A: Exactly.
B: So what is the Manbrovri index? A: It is 0.99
